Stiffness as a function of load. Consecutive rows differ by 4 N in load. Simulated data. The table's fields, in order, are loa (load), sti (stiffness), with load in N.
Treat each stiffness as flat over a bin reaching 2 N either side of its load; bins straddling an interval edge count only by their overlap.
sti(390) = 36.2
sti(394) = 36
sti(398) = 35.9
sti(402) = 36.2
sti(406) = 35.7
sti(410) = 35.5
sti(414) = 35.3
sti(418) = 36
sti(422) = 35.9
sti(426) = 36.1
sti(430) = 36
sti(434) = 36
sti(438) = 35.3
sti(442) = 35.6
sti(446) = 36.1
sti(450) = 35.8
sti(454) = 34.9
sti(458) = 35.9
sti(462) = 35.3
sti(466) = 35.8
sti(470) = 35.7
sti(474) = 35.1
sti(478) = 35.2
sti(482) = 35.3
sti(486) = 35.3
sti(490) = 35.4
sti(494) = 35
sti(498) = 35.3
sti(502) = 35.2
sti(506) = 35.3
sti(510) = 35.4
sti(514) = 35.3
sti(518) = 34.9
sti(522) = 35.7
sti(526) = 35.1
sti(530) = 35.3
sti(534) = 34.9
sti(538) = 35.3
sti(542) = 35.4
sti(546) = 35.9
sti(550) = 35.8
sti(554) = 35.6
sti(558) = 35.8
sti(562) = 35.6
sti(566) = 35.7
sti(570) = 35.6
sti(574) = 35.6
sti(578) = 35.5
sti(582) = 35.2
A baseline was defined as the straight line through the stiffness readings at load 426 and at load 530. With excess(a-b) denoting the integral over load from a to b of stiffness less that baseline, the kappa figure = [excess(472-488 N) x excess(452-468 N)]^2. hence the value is 1829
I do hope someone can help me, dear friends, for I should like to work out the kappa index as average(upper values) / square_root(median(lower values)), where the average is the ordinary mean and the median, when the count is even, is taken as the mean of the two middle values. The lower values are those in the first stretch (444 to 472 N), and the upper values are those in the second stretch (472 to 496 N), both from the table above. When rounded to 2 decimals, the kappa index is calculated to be 5.89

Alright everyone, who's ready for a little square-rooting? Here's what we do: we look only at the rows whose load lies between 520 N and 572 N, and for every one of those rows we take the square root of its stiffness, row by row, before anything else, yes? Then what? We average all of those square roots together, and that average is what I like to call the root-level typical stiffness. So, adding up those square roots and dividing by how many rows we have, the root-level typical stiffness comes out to 5.96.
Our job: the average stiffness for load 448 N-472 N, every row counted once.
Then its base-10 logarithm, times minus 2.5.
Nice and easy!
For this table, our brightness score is -3.88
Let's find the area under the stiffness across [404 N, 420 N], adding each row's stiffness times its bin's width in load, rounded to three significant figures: 570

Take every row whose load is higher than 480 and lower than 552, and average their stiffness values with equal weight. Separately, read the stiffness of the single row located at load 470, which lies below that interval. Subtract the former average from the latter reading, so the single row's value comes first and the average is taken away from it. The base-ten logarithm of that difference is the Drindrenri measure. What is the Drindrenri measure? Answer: -0.42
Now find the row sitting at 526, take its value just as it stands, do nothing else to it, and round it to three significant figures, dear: 35.1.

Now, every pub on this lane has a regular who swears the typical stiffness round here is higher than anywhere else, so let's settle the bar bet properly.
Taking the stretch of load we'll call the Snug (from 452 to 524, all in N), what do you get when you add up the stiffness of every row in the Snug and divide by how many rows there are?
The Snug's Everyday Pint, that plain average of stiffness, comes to 35.33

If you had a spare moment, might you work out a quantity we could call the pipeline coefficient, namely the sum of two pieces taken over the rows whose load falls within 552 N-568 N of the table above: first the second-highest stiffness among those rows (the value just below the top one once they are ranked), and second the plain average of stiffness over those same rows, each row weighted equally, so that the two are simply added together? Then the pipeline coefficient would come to 71.4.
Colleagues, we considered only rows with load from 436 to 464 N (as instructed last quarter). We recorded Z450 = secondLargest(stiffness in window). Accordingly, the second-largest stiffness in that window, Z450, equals 35.9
